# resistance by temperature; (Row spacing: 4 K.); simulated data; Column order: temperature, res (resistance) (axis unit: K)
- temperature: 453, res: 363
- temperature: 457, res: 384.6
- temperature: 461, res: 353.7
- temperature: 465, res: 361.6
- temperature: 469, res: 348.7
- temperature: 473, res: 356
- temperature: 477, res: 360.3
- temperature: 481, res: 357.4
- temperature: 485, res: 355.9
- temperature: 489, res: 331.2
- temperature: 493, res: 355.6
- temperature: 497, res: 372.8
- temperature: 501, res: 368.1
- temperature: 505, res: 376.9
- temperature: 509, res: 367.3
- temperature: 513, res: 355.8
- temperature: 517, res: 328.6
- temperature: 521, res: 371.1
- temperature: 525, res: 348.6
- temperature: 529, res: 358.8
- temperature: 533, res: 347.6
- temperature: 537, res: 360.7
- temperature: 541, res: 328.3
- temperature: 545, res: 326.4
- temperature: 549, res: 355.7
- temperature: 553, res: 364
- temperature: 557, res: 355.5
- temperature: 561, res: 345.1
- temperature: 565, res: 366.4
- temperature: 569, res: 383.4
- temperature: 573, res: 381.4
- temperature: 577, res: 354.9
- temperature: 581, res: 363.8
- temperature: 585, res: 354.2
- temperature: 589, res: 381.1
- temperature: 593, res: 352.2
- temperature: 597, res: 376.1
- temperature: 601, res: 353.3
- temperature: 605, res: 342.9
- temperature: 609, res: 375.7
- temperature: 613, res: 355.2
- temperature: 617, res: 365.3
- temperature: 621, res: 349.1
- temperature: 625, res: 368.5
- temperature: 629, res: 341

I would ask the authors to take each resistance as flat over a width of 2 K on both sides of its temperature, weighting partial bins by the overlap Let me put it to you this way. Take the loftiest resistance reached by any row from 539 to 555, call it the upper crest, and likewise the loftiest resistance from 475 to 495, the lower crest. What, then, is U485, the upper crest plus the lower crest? 724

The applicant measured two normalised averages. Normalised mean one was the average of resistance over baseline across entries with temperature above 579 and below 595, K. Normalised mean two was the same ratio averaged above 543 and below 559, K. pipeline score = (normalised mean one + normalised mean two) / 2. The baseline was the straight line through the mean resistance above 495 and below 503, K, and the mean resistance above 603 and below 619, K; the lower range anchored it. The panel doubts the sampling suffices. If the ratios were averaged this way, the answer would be 0.98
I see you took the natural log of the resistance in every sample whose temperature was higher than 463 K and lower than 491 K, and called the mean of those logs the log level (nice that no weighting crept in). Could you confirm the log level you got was 5.87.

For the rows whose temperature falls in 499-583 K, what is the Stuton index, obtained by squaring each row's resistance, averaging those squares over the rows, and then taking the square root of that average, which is 358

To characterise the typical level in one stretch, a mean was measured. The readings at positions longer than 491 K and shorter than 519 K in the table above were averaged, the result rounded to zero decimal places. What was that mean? 361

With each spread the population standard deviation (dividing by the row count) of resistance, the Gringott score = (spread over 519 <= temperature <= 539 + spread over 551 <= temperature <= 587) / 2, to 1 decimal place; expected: 10.3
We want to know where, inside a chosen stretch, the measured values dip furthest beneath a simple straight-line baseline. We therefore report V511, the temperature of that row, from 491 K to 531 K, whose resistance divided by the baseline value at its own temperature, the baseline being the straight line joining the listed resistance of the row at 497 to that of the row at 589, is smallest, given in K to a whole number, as 517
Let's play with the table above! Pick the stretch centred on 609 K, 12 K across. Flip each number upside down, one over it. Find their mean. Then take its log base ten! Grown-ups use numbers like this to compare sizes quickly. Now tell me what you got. -2.55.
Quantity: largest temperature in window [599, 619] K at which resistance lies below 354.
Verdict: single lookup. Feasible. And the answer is 605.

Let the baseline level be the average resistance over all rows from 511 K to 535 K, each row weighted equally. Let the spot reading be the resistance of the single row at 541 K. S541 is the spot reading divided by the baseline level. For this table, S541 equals 0.93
